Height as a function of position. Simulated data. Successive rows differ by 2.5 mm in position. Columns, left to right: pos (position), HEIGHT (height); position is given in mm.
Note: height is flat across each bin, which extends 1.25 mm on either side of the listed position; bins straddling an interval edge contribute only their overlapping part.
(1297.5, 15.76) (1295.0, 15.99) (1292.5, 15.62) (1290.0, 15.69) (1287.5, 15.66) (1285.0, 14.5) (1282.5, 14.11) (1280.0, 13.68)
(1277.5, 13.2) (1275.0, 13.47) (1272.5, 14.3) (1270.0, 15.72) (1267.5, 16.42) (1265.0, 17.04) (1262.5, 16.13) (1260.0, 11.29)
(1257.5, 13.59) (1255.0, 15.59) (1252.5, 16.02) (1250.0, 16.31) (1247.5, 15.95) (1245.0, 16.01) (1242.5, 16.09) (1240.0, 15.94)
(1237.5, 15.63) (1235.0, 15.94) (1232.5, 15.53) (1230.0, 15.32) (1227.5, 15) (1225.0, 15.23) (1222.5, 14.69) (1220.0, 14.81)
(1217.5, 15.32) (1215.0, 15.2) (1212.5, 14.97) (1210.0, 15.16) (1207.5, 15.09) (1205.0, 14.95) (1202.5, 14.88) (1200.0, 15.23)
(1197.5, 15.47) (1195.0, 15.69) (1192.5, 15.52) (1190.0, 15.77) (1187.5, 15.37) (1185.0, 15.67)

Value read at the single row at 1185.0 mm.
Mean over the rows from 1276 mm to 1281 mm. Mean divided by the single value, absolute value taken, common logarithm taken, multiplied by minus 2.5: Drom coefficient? 0.17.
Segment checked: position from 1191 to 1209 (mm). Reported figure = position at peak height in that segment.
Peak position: 1195.0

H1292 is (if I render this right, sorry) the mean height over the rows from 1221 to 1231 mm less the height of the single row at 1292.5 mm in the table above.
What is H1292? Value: -0.6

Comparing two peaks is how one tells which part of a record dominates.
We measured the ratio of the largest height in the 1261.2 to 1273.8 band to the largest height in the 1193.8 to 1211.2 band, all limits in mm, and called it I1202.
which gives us 1.09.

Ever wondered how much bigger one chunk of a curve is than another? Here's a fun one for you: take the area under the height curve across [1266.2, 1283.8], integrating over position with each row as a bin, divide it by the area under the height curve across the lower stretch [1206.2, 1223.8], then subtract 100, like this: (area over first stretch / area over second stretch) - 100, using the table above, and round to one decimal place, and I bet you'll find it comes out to -99.0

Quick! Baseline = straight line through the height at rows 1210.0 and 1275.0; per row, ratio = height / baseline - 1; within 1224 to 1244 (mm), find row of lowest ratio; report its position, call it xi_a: 1227.5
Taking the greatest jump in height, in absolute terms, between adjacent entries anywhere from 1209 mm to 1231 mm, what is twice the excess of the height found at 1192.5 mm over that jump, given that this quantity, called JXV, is 30.0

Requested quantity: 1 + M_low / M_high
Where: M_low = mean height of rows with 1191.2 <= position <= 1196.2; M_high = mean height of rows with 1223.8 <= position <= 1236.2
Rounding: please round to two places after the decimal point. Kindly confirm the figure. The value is 2.01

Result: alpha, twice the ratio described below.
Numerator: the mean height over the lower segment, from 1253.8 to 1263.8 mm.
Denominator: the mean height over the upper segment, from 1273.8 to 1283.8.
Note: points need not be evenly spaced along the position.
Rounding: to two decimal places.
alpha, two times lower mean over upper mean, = 2.08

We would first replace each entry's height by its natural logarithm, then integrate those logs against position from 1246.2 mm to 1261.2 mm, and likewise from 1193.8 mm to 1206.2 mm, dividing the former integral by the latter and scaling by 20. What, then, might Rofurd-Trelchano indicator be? 24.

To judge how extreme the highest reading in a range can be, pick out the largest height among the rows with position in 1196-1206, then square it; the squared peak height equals 239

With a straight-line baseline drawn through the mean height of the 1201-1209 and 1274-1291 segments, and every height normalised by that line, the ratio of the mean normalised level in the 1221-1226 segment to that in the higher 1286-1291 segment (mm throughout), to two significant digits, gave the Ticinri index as 0.92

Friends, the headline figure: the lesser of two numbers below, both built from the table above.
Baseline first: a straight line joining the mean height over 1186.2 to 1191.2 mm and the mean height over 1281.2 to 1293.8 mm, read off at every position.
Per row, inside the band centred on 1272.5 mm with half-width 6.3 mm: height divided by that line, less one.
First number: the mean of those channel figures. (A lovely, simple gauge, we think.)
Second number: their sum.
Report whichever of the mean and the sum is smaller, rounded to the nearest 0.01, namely -0.19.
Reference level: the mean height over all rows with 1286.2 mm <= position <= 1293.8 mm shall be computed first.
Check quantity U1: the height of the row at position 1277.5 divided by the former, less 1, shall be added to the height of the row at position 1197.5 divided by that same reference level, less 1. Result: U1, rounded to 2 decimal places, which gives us -0.17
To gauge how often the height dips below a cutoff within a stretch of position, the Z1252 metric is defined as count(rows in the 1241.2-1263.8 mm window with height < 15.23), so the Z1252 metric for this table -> 2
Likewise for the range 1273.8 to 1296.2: 5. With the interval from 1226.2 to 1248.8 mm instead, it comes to 1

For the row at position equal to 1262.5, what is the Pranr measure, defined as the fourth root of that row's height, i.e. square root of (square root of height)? 2.004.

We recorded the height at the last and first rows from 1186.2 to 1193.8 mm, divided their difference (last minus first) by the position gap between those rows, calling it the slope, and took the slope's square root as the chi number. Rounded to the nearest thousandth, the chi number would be 0.173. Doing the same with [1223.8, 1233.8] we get 0.200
